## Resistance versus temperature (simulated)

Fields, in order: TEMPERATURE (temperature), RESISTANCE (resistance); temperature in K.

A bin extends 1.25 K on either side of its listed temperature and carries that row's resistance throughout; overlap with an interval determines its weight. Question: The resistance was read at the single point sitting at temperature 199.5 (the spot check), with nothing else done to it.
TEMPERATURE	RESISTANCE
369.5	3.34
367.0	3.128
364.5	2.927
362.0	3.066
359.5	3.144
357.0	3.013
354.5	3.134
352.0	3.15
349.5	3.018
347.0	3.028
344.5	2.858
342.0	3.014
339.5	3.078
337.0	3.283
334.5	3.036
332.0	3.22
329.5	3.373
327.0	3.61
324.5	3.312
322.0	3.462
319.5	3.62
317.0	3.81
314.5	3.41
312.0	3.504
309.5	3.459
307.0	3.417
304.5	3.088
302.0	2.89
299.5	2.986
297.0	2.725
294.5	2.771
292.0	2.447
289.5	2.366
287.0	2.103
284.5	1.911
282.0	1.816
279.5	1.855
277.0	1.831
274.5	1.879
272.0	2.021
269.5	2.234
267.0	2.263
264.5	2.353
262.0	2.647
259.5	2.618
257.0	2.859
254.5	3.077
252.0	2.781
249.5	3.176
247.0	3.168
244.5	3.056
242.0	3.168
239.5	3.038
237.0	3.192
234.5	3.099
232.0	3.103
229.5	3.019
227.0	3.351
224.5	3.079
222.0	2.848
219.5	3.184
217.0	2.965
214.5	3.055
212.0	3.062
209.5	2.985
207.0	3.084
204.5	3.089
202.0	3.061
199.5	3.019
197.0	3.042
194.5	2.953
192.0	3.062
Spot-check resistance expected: 3.019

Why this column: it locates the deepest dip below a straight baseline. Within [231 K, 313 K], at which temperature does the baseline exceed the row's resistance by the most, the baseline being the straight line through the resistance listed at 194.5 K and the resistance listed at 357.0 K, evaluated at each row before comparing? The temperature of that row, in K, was 282.0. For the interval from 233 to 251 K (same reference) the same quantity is 239.5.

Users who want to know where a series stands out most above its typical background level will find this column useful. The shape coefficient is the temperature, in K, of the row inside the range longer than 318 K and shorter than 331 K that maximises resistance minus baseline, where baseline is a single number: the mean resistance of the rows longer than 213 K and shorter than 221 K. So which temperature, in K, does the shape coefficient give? 319.5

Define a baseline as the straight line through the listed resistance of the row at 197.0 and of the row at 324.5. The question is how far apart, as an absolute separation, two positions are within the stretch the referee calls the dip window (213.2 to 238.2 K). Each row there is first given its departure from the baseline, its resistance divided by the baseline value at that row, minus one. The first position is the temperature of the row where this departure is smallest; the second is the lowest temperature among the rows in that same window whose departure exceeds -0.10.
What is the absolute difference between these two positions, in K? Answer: 7.5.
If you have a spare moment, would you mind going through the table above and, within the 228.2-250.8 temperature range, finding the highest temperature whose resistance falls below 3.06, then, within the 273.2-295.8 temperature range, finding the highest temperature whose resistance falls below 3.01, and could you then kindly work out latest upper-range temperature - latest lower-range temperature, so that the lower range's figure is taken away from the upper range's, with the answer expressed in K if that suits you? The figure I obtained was 50.0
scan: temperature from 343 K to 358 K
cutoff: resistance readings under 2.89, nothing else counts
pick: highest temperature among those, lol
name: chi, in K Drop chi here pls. 344.5 K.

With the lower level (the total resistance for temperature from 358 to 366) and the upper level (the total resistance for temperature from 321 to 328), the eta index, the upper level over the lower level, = 1.14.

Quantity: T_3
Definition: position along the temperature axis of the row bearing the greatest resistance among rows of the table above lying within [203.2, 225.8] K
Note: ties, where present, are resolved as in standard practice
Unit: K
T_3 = 219.5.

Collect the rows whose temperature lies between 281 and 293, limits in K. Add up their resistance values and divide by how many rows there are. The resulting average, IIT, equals 2.13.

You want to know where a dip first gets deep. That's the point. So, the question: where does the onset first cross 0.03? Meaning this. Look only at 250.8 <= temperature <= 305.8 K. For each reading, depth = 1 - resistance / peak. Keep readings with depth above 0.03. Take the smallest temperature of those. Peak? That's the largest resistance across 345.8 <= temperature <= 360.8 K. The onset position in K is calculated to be 252.0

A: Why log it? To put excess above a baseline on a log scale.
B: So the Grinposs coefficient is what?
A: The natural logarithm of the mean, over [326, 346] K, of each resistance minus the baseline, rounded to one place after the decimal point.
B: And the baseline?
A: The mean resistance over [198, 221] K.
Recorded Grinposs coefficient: -2.1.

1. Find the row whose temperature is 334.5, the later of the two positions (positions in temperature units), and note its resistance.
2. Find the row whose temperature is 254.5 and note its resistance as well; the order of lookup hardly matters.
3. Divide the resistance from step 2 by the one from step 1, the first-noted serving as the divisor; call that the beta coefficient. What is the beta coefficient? 1.01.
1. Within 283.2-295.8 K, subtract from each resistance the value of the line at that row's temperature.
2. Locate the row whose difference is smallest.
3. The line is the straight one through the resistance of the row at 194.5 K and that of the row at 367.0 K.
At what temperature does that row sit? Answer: 284.5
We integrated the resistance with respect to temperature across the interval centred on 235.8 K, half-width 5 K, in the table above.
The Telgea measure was 31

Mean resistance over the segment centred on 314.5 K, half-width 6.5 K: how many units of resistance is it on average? 3.56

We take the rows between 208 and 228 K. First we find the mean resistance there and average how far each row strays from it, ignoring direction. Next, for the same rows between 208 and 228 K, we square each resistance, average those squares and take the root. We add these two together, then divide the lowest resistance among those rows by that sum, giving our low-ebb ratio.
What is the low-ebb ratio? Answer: 0.90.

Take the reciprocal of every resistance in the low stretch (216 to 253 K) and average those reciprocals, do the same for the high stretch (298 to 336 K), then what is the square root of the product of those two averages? 0.31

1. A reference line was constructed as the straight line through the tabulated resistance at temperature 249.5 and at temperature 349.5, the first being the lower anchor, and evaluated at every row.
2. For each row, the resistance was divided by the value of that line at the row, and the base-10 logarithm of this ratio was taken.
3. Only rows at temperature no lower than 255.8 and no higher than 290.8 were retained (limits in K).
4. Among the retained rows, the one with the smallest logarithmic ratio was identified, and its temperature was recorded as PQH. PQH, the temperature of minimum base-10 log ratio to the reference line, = 282.0 K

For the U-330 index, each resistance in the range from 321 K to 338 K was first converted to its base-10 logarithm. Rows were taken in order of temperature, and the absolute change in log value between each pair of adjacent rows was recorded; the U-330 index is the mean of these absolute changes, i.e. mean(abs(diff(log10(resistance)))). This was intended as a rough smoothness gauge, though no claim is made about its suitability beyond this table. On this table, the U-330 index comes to 0.028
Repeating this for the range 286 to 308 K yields 0.032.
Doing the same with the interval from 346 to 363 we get 0.011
